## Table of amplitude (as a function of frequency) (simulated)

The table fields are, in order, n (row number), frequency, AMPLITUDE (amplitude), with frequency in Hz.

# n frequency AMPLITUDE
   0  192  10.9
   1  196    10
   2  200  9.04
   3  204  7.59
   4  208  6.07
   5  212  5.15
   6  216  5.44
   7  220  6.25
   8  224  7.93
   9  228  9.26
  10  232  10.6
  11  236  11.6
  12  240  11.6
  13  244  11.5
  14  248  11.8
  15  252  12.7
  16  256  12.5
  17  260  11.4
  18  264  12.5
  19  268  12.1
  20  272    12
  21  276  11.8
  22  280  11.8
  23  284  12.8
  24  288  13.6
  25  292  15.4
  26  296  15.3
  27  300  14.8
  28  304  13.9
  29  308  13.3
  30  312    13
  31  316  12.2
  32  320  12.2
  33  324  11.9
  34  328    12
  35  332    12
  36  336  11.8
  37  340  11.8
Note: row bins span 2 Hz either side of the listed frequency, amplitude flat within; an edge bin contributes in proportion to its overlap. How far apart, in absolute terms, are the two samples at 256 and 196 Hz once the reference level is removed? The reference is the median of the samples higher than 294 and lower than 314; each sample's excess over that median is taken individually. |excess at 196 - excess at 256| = 2.5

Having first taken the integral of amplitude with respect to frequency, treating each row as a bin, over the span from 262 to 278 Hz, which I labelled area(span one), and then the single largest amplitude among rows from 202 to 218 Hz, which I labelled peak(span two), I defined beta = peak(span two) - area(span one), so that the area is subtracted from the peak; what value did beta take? -186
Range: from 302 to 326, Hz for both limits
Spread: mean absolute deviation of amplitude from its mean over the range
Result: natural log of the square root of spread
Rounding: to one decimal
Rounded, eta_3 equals -0.2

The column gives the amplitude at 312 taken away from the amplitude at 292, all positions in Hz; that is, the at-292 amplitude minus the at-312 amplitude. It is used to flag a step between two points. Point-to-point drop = 2.4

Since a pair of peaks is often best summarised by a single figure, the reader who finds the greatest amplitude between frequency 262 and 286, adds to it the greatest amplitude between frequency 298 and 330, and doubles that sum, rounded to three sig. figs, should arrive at 55.2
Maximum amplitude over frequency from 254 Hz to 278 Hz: 12.5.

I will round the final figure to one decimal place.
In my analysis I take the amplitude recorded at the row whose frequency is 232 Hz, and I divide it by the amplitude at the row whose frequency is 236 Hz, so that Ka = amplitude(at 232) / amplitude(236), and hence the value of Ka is 0.9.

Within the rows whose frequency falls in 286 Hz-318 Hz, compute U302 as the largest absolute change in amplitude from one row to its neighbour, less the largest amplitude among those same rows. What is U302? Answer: -13.6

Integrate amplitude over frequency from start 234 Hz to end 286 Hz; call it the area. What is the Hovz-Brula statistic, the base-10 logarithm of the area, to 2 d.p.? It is 2.80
